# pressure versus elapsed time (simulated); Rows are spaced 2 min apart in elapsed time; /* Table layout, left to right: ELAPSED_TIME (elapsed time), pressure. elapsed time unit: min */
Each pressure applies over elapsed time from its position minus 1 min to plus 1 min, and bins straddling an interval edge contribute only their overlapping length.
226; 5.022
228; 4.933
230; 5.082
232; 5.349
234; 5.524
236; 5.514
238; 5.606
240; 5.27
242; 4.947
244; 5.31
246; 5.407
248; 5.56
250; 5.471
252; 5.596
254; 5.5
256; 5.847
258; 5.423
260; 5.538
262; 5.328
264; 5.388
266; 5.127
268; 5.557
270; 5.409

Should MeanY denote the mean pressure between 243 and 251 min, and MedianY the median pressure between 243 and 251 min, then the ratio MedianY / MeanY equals 1.00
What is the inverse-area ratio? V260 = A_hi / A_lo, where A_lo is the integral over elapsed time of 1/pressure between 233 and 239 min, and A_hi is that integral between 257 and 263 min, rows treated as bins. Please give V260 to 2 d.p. 1.02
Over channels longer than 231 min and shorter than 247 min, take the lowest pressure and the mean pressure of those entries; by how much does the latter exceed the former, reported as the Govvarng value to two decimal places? 0.42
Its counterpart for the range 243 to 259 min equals 0.20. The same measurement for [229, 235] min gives 0.24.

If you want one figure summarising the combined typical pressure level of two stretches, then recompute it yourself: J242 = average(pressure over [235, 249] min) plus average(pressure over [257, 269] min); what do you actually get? 10.8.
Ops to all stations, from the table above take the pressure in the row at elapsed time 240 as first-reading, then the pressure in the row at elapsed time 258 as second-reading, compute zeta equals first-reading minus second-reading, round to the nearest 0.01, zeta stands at -0.15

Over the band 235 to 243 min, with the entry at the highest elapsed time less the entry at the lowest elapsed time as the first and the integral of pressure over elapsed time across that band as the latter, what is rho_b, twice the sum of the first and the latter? 84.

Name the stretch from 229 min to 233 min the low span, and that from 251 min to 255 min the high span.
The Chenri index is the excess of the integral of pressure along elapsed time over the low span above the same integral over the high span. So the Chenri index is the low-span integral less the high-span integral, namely -1.3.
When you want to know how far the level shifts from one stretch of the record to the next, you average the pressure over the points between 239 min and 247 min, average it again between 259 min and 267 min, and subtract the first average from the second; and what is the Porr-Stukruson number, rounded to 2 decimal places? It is 0.11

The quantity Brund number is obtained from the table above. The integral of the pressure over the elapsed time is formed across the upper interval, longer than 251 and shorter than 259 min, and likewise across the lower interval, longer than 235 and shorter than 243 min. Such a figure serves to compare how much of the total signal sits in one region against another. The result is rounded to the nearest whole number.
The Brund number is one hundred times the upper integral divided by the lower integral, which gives 105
